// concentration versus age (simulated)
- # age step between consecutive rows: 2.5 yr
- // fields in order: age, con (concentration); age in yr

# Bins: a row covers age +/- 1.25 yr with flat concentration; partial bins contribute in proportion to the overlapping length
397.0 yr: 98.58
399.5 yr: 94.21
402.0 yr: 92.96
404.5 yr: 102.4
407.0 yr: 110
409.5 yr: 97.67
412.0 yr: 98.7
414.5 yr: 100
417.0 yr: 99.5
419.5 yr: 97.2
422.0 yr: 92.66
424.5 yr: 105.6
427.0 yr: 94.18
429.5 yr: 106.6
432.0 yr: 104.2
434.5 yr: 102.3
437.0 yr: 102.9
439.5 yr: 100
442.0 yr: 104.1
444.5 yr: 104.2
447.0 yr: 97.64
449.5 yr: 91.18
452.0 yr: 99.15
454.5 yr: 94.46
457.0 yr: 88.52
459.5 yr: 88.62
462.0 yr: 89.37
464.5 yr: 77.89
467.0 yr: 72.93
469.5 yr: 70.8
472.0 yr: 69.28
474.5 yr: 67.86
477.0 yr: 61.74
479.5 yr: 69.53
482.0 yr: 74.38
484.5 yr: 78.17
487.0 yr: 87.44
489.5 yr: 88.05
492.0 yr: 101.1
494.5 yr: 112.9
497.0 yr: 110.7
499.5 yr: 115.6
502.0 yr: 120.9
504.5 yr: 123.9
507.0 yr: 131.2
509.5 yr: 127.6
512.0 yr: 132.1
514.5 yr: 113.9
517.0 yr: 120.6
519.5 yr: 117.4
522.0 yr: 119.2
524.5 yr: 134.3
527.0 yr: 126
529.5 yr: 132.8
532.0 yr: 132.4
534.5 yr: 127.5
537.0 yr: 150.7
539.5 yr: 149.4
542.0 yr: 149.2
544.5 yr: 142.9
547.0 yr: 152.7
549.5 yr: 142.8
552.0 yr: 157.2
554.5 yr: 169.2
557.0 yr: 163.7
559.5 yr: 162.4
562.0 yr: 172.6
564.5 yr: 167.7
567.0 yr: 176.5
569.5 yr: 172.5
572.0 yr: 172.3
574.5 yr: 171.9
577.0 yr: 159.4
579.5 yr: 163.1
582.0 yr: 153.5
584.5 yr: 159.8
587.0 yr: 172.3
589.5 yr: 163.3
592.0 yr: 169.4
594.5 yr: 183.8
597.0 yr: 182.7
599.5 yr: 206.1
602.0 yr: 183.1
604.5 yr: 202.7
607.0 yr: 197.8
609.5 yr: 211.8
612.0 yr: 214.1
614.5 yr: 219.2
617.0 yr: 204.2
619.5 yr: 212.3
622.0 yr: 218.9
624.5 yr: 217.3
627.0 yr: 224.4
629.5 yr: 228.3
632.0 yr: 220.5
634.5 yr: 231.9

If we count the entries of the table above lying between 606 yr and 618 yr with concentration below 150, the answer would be 0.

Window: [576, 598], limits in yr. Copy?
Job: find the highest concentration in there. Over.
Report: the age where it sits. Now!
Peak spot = 594.5 yr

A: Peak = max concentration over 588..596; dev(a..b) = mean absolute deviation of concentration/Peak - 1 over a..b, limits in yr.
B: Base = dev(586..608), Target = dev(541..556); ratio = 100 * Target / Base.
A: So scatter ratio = 63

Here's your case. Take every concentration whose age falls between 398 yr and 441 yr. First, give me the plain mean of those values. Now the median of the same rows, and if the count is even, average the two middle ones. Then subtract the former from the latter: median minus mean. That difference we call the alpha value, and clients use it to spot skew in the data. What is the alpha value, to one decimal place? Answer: -0.1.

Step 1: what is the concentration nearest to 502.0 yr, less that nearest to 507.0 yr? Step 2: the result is -10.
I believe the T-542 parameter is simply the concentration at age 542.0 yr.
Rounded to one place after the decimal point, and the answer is 149.2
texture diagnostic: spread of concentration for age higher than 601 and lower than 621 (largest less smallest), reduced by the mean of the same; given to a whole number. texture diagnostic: -170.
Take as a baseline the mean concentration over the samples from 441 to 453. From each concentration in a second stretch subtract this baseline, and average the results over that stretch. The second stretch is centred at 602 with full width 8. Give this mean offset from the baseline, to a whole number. 98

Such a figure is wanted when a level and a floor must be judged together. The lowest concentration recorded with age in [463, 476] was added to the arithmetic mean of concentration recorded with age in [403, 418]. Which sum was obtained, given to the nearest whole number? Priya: 169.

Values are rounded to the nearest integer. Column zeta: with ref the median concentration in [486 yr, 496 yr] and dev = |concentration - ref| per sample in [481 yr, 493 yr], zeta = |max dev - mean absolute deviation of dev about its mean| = 15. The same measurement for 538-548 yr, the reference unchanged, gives 55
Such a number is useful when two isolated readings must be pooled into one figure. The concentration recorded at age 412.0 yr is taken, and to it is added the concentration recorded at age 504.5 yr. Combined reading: 223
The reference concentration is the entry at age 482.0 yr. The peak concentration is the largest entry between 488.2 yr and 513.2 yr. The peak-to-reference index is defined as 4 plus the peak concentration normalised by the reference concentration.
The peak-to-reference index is 5.78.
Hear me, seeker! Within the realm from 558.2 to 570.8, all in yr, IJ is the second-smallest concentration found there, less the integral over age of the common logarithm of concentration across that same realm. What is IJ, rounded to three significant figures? 140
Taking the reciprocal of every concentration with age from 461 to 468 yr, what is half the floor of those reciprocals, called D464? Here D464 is 0.0056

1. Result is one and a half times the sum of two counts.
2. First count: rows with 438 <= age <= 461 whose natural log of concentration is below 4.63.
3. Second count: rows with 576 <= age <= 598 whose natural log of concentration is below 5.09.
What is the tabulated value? 15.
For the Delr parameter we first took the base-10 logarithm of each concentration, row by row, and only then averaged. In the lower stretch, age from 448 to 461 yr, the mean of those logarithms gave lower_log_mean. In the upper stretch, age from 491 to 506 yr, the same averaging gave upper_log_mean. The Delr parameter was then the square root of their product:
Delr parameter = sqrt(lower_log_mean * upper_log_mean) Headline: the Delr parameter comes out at 2.01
